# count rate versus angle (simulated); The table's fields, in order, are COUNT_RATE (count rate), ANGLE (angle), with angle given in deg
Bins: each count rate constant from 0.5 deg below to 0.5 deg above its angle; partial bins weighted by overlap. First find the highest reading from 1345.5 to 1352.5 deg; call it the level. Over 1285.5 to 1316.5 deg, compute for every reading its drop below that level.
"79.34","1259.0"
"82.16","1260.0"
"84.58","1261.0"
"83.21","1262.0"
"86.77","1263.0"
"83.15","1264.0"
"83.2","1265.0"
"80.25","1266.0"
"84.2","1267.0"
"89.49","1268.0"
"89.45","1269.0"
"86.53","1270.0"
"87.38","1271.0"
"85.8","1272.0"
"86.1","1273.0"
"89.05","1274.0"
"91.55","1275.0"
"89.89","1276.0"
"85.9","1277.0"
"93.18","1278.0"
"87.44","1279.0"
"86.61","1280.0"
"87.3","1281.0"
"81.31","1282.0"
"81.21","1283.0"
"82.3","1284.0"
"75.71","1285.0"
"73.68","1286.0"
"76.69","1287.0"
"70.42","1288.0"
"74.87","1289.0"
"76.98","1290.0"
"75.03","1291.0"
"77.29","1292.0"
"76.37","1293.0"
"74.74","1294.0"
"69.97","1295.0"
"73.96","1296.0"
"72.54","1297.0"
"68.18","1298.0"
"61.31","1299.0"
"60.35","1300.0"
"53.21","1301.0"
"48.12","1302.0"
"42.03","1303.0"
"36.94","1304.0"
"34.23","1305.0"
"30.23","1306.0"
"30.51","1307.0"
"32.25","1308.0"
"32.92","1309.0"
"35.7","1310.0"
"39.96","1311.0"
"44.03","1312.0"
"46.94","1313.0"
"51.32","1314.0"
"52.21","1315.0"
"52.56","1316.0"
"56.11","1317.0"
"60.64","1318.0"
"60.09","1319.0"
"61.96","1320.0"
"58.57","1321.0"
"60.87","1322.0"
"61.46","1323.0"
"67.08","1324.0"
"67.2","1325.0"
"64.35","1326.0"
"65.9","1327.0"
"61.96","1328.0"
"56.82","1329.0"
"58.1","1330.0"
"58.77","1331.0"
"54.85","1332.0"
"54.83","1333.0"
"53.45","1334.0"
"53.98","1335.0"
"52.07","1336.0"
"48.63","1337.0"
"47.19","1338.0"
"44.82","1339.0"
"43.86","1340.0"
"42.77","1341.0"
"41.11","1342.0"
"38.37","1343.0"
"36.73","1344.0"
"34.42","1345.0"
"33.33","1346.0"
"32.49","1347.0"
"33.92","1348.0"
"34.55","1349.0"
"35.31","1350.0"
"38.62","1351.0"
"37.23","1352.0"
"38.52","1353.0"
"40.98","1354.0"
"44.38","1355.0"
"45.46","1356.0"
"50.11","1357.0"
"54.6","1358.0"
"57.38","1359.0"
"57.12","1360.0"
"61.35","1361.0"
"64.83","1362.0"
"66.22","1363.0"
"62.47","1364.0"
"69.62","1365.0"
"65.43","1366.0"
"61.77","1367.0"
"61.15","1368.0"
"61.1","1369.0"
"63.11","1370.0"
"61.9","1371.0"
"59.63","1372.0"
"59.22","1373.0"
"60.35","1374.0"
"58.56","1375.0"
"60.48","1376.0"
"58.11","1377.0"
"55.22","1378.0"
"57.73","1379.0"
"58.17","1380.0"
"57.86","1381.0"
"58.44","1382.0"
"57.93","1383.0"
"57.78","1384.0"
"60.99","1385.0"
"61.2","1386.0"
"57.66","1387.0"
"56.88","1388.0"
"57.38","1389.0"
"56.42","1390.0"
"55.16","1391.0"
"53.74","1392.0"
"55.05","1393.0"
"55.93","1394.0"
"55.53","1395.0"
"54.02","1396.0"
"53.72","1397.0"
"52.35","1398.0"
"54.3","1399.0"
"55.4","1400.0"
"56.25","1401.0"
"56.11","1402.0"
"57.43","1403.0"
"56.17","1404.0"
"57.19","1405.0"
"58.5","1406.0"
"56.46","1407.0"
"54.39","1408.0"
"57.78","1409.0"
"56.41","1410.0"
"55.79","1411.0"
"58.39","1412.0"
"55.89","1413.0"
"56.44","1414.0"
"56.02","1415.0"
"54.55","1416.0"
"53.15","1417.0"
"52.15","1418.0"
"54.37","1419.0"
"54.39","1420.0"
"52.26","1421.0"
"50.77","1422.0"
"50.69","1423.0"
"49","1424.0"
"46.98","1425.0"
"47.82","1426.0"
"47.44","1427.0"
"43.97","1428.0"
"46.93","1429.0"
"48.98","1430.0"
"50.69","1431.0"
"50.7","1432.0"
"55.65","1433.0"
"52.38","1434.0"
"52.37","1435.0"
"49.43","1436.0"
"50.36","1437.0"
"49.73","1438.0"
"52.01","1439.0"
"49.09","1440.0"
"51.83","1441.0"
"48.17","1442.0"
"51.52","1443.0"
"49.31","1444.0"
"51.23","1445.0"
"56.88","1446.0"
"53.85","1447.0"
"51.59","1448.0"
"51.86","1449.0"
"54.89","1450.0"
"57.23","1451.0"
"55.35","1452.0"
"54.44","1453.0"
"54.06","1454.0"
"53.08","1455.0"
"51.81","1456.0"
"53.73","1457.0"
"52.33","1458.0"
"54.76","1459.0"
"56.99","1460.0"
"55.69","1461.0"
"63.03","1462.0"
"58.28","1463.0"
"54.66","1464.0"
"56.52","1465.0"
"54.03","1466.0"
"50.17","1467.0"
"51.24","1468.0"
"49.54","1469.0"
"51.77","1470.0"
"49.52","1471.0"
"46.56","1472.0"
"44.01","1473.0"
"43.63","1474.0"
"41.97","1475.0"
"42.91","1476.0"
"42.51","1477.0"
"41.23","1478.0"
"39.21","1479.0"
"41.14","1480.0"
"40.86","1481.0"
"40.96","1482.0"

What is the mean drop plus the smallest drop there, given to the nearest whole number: -56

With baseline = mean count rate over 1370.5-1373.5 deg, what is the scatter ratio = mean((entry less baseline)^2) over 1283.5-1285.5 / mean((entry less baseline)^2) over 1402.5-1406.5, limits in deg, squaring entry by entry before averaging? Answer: 39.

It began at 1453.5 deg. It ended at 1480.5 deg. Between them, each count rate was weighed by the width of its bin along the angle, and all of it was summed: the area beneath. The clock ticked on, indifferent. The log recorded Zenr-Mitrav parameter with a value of 1354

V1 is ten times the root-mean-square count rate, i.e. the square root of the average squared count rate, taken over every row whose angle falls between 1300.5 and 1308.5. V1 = 393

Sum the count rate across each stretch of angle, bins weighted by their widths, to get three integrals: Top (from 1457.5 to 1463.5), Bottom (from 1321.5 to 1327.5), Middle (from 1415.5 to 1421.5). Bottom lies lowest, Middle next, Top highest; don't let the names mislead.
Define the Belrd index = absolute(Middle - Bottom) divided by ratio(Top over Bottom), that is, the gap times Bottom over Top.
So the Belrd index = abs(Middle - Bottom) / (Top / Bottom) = 75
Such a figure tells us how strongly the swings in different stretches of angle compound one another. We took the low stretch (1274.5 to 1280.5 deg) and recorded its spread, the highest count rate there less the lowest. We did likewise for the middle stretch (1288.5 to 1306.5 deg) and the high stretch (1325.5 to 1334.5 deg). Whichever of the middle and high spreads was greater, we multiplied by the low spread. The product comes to 343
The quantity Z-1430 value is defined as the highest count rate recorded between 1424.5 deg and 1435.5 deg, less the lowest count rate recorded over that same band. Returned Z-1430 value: 11.7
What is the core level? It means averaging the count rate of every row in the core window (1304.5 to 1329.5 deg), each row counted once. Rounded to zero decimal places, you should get 51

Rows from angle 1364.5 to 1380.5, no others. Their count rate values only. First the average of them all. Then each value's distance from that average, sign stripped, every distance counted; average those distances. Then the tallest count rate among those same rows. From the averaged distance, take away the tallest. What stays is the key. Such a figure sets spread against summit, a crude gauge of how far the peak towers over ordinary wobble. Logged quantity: -67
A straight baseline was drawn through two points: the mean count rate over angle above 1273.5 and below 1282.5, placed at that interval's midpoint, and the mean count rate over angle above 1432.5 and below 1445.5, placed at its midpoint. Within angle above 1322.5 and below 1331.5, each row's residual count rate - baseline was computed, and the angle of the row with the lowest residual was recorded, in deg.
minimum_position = 1329.0 deg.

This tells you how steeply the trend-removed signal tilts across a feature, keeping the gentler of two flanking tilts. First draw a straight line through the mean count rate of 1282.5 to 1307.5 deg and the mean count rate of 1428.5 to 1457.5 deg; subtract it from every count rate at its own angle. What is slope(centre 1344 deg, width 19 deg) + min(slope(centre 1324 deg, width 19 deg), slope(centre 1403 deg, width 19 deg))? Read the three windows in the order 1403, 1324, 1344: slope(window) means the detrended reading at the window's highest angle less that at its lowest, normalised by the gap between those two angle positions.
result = -0.6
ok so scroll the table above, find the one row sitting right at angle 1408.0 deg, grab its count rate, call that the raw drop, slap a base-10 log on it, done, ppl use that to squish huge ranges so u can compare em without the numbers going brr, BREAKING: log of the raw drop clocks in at 1.74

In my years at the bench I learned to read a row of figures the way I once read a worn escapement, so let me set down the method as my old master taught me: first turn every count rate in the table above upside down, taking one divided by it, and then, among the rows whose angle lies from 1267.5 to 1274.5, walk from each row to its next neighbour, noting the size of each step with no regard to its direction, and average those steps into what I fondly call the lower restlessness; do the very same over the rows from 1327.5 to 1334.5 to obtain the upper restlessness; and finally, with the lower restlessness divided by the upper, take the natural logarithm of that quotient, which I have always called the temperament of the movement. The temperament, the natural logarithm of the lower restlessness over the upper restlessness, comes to -1.2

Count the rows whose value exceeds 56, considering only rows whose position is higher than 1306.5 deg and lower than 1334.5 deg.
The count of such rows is 15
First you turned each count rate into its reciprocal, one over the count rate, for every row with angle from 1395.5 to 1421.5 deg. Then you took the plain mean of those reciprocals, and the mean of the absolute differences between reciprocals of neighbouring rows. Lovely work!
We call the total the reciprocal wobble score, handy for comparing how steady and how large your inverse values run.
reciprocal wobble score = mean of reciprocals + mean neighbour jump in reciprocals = 0.0185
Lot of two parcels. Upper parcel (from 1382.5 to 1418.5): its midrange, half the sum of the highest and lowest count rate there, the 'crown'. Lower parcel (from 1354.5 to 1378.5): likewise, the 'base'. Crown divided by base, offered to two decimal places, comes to 0.99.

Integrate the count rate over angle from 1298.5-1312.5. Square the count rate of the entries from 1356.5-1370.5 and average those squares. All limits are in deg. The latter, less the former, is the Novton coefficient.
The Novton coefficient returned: 3183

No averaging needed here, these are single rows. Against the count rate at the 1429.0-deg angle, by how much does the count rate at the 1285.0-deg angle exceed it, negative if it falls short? 29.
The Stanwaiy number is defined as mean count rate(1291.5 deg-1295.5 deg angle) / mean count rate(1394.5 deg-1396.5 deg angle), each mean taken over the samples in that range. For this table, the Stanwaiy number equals 1.4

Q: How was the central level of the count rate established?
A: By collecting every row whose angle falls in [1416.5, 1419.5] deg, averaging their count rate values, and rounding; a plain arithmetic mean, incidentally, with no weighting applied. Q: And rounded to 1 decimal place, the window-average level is 53.2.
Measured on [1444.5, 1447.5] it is 54.0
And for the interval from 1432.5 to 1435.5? 53.5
